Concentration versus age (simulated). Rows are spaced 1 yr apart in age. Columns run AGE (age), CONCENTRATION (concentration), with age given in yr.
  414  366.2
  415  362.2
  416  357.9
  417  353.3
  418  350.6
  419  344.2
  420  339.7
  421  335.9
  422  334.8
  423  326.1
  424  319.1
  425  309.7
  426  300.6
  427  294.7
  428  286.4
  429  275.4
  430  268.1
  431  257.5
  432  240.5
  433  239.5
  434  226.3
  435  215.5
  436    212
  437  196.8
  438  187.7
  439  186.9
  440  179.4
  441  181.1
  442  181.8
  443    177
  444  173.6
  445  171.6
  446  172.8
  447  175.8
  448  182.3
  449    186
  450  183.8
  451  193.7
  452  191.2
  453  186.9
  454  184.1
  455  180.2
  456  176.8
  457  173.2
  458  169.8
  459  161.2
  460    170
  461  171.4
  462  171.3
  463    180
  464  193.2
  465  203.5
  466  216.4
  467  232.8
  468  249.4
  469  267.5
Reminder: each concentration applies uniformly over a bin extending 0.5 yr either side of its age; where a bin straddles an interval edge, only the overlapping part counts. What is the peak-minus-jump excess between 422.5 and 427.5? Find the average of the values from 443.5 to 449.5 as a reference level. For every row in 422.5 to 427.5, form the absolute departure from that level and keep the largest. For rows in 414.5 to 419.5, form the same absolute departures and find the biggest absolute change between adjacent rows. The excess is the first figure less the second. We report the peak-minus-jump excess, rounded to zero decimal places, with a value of 143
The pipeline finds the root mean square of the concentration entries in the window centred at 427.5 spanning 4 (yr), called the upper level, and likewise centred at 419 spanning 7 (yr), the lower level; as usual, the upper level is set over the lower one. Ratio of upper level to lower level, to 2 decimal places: 0.84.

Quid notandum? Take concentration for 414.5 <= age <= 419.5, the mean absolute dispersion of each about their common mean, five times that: 26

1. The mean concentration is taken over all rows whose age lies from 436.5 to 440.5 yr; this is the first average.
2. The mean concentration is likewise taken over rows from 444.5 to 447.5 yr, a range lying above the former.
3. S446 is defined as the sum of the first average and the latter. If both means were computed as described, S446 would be 361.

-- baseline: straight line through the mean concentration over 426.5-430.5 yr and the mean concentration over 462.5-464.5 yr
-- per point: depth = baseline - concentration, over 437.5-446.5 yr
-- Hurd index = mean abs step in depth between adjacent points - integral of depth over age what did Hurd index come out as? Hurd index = -587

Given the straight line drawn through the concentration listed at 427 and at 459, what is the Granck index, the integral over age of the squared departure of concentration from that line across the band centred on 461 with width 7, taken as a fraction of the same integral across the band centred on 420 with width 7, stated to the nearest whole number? 3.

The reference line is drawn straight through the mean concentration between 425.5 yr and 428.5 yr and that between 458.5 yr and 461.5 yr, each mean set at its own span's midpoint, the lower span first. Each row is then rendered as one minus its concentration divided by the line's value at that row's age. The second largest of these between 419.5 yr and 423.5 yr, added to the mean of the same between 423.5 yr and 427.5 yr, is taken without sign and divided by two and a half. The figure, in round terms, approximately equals 0.032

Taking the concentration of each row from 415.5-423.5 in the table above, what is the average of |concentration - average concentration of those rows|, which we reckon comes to 8.7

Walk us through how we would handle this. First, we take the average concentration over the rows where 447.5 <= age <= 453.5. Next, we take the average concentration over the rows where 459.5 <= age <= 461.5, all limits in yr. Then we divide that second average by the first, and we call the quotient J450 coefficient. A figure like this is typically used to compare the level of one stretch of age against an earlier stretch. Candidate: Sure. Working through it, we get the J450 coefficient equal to 0.91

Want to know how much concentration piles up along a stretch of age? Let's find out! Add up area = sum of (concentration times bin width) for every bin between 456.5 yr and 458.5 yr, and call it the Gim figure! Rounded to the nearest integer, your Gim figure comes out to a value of 343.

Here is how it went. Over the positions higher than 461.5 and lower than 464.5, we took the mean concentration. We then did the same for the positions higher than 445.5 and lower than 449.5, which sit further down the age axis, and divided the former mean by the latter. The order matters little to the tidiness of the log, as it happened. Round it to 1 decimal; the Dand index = 1.0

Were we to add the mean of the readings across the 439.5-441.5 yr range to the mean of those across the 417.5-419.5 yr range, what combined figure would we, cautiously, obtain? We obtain 528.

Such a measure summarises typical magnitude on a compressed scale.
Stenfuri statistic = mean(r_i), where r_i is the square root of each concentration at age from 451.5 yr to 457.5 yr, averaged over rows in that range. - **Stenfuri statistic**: 13.5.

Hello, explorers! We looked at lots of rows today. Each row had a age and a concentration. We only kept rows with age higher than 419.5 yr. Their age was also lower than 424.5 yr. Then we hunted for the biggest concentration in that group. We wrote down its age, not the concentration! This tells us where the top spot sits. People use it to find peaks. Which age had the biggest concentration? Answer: 420 yr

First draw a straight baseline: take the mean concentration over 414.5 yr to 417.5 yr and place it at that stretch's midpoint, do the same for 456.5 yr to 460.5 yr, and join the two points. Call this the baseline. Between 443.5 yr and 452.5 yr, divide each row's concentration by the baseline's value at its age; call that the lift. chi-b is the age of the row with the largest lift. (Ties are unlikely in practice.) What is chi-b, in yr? 452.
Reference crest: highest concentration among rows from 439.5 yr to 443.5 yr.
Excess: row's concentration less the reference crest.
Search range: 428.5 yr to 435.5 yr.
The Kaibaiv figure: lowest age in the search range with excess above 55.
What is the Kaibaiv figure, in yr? 429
